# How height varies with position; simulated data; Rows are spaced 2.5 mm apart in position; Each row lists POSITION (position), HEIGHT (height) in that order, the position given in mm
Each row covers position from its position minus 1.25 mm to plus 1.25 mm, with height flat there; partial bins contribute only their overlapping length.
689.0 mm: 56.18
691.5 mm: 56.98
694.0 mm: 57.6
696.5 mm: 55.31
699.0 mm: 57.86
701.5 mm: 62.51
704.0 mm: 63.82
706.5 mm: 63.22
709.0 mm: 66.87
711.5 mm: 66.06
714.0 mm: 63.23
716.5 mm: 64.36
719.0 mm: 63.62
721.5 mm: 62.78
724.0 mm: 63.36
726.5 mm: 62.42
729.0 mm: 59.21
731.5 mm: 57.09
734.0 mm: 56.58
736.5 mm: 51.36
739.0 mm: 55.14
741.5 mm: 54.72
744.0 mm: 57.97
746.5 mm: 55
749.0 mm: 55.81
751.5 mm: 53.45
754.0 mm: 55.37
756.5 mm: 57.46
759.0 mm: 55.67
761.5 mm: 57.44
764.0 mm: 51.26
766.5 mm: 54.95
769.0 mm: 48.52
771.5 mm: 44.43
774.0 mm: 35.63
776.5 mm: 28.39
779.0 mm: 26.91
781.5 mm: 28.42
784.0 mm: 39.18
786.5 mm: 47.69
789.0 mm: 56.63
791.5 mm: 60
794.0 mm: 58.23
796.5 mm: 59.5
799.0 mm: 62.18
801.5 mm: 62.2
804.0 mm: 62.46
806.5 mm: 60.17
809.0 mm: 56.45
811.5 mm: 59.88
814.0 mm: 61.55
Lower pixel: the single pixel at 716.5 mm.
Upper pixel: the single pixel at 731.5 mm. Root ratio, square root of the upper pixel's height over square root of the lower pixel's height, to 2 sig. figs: 0.94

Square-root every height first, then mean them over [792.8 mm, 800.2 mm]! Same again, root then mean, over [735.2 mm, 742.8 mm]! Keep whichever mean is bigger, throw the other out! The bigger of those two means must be 7.74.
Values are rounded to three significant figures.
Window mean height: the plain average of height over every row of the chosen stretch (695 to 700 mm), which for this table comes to 56.6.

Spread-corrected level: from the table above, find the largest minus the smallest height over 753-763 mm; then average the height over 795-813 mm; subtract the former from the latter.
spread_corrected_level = 58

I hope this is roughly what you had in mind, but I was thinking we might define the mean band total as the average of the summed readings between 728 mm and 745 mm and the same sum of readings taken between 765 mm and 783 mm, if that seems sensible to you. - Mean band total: 330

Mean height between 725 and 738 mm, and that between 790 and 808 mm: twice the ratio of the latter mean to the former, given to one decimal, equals 2.1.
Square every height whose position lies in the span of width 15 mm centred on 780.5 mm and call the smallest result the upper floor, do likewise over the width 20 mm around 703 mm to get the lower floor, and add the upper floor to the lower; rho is 3783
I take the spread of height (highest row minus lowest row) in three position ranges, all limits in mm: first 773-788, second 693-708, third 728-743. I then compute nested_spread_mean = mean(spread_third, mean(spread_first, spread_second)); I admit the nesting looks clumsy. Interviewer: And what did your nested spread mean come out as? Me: 11.2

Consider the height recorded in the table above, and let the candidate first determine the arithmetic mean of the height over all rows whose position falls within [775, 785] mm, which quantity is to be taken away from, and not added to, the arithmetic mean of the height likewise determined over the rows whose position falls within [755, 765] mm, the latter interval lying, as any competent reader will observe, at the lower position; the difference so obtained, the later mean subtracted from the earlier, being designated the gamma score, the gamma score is 25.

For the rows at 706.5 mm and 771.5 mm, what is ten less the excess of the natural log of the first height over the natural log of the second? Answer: 9.6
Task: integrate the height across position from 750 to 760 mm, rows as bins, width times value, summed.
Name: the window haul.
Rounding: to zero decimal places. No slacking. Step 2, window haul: 555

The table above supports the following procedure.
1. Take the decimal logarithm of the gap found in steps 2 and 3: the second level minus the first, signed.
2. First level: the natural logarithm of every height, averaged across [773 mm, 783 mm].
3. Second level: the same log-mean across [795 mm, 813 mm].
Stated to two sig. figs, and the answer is -0.15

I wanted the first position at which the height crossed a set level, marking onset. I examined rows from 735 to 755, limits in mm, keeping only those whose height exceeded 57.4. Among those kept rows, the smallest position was 744.0 mm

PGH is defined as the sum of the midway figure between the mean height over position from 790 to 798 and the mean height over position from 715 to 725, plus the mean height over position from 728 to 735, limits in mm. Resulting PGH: 119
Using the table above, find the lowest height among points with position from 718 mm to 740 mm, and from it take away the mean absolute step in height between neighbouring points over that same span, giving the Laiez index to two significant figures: 49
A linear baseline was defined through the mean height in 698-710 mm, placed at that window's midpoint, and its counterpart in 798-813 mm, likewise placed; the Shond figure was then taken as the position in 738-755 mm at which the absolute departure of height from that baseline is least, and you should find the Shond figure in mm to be 744.0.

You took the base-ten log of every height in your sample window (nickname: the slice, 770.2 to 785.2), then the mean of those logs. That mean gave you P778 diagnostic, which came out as 1.52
